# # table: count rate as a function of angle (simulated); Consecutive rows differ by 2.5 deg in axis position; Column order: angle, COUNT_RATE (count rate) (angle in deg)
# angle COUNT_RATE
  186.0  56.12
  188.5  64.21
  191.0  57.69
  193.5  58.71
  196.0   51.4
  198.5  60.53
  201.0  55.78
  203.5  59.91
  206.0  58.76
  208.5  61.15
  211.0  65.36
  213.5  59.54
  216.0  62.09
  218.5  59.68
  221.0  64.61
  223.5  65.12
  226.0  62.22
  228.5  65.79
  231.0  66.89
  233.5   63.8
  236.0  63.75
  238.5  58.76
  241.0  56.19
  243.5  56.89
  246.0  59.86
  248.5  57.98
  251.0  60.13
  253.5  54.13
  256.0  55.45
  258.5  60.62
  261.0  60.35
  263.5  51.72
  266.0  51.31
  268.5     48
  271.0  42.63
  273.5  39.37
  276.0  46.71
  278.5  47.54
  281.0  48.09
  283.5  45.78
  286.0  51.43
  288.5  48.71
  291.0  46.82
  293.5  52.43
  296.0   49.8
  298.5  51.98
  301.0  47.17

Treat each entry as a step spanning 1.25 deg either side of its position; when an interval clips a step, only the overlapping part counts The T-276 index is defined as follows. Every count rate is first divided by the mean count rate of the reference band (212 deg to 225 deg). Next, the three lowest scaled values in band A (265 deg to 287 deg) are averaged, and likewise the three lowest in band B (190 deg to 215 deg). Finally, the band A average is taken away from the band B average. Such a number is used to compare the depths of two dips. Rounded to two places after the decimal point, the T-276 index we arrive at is 0.20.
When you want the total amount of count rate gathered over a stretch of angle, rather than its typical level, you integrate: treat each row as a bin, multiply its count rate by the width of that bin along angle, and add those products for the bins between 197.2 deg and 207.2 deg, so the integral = 587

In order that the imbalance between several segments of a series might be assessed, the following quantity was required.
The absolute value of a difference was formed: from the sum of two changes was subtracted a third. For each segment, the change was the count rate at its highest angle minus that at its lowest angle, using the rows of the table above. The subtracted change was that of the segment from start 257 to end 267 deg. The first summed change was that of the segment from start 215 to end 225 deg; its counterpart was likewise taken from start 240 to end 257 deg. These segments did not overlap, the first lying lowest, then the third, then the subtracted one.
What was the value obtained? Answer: 12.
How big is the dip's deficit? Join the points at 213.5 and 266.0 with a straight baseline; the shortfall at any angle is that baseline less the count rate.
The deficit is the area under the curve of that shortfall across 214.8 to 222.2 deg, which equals -25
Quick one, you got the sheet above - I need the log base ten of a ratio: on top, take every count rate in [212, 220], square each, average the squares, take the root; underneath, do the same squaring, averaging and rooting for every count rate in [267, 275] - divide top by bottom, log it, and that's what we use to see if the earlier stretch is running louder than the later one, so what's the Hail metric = 0.14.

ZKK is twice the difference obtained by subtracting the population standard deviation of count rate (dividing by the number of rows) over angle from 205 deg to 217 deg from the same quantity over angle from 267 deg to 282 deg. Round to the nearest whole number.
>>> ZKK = 2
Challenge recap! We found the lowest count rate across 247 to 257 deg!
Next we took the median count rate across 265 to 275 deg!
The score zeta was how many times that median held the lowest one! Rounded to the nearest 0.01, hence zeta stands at 0.84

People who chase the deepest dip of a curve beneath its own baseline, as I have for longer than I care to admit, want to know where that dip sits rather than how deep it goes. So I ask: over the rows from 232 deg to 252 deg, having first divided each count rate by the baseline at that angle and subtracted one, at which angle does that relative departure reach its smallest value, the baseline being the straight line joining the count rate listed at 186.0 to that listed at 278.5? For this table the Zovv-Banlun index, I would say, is 241.0 deg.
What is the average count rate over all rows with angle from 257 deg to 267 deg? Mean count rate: 56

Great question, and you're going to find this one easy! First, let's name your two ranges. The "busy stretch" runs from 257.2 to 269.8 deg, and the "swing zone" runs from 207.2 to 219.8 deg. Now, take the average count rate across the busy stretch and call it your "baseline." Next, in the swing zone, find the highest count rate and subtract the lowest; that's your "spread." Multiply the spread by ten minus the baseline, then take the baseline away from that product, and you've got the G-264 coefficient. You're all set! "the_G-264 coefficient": -313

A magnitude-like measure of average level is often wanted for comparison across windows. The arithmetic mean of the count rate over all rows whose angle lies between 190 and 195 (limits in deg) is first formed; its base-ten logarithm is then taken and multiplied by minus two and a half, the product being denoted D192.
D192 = -4.41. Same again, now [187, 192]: -4.46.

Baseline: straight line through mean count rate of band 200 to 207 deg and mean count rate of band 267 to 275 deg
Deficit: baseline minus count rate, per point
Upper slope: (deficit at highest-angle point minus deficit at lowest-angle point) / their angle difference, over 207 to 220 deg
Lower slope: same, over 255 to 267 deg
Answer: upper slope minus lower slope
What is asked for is -0.3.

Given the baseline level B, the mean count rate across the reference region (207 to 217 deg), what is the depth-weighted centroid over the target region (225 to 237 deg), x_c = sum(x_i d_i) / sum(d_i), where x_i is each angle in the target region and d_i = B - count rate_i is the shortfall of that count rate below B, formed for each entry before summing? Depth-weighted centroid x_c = 231.2 deg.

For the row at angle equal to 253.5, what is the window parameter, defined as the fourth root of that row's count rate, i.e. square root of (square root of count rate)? 2.71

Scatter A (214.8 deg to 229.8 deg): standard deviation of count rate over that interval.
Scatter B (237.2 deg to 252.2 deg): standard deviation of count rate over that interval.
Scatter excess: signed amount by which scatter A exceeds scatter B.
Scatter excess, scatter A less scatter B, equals 0.7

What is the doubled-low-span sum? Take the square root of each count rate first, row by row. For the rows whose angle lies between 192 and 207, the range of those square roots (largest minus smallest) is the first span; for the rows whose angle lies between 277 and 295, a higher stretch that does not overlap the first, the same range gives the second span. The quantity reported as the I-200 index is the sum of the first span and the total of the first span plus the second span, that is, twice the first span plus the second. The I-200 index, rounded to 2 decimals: 1.70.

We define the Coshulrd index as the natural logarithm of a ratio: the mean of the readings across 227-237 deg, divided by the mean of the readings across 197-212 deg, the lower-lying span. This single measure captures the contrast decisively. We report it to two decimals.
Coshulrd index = 0.08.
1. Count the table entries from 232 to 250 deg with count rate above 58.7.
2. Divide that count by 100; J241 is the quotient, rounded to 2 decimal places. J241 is 0.04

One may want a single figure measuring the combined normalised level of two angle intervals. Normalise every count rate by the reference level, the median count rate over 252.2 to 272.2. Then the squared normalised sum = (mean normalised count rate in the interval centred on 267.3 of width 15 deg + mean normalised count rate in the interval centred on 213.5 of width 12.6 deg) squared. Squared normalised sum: 4.4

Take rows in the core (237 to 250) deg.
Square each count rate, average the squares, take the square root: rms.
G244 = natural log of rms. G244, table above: 4.06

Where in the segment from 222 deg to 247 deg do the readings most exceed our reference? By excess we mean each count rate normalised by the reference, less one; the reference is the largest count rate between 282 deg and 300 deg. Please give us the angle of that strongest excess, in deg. 231.0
